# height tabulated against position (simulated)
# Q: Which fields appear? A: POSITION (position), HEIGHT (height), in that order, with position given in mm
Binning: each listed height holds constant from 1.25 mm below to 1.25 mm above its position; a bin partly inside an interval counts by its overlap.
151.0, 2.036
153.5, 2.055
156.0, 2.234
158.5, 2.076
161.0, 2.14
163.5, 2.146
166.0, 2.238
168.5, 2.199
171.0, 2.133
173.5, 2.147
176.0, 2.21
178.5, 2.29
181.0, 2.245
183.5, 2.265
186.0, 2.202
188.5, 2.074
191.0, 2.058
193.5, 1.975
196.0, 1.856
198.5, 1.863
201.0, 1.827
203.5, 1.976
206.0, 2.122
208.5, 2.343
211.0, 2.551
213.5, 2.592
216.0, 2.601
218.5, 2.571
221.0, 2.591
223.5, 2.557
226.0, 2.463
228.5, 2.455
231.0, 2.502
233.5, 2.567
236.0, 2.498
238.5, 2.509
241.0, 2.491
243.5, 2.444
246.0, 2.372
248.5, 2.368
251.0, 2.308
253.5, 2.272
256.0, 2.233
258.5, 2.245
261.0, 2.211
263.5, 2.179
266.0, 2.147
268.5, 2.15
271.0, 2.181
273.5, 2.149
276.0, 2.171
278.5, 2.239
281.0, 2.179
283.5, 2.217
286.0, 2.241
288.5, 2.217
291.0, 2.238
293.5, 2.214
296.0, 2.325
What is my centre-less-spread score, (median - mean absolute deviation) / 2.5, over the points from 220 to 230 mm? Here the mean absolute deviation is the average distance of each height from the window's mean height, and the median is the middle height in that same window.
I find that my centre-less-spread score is 0.98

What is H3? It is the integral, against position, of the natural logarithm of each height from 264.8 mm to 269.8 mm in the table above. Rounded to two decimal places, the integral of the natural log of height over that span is 3.82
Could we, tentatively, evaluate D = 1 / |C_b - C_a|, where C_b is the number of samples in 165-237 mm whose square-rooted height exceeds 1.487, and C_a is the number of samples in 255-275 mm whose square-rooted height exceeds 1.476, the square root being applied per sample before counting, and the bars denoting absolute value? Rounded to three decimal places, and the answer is 0.091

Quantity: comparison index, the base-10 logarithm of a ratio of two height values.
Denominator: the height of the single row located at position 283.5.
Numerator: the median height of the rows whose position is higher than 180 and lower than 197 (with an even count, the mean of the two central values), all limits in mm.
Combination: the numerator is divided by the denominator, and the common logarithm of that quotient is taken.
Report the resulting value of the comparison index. -0.03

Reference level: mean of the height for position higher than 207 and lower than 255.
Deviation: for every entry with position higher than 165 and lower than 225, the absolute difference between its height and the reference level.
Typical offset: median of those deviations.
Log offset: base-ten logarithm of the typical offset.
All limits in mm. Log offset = -0.6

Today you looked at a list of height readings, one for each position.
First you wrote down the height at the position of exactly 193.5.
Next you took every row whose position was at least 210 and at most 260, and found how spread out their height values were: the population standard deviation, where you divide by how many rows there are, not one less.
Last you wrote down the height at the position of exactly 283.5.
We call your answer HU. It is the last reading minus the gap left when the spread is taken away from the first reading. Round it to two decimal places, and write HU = 0.36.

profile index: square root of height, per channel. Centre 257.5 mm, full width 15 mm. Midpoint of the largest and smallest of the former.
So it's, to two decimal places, 1.50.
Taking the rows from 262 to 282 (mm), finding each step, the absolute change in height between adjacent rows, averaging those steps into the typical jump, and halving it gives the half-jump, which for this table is 0.018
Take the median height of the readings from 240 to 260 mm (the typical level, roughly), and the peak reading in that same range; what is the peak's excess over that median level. 0.15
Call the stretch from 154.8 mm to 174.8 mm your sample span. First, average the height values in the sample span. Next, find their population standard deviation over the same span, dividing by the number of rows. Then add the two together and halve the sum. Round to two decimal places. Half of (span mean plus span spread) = 1.11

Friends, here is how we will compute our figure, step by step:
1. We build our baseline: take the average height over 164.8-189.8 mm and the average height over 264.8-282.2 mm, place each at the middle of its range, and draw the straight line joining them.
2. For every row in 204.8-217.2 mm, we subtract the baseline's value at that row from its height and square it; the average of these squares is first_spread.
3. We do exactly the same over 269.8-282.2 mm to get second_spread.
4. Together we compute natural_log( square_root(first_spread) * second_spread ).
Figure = -8.0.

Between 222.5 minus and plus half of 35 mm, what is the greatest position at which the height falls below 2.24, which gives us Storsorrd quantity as 206.0 mm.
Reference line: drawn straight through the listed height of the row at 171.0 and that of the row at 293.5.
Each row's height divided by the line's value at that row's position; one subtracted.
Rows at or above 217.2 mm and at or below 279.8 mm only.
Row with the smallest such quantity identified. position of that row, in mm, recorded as 273.5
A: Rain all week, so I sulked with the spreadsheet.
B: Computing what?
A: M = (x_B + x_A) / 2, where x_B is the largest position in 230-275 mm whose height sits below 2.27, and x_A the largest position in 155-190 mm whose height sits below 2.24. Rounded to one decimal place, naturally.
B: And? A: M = 231.0 mm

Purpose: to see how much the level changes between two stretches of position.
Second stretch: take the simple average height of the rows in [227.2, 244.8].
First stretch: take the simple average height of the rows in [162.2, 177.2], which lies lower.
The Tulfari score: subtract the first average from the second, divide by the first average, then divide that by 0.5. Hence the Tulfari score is 0.29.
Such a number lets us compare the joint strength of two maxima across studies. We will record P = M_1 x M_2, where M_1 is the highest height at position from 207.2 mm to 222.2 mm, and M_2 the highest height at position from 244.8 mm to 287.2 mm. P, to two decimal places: 6.17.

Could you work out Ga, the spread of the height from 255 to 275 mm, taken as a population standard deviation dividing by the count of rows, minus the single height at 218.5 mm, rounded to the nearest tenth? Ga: -2.5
